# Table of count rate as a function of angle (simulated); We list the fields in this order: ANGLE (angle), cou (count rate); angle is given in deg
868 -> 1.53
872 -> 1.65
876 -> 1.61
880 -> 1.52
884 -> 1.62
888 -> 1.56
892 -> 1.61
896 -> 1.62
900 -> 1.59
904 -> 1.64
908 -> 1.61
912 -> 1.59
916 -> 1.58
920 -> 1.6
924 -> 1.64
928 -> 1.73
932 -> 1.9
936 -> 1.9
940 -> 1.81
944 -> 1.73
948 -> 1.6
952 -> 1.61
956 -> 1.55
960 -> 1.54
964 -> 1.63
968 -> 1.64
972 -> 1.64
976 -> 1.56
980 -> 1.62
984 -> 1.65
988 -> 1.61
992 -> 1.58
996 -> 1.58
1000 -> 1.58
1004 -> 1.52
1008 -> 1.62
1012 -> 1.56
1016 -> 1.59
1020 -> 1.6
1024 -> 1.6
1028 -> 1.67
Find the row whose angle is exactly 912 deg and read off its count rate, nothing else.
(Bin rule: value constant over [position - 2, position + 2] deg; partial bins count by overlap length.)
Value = 1.59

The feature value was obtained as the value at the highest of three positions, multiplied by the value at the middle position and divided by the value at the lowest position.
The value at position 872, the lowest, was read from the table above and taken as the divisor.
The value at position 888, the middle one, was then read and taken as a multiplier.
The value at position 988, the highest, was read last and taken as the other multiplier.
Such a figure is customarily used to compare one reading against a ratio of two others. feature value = 1.52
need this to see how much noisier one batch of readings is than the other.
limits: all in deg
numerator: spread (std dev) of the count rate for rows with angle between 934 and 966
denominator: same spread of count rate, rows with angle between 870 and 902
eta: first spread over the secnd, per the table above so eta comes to 3.2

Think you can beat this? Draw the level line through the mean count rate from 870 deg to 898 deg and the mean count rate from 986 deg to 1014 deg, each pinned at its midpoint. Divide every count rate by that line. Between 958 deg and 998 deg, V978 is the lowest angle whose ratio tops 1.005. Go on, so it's 964 deg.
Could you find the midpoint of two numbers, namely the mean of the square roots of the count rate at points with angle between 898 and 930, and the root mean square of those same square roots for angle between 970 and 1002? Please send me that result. 1.27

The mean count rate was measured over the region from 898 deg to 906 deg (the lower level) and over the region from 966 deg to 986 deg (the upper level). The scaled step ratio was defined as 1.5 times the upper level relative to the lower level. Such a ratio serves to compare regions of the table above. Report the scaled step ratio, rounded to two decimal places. 1.51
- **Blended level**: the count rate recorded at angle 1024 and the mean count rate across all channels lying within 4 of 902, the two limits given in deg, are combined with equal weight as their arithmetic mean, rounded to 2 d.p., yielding 1.61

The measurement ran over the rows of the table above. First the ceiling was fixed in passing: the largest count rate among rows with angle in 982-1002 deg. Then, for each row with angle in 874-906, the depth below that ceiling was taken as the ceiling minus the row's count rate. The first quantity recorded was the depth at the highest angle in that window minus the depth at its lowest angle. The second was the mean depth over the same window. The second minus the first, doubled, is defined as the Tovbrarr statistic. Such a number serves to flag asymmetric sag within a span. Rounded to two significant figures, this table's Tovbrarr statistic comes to 0.17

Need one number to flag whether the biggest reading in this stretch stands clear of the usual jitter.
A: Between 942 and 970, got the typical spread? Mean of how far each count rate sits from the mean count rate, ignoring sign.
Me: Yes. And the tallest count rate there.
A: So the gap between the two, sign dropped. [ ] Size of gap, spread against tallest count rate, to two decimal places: 1.69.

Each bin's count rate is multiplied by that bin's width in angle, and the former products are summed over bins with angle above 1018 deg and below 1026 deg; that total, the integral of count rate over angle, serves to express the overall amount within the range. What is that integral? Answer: 12.8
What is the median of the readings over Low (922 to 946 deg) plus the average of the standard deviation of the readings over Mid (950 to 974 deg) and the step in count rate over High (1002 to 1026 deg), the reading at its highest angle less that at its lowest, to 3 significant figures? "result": 1.83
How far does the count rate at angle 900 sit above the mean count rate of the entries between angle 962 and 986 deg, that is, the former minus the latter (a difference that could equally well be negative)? -0.033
